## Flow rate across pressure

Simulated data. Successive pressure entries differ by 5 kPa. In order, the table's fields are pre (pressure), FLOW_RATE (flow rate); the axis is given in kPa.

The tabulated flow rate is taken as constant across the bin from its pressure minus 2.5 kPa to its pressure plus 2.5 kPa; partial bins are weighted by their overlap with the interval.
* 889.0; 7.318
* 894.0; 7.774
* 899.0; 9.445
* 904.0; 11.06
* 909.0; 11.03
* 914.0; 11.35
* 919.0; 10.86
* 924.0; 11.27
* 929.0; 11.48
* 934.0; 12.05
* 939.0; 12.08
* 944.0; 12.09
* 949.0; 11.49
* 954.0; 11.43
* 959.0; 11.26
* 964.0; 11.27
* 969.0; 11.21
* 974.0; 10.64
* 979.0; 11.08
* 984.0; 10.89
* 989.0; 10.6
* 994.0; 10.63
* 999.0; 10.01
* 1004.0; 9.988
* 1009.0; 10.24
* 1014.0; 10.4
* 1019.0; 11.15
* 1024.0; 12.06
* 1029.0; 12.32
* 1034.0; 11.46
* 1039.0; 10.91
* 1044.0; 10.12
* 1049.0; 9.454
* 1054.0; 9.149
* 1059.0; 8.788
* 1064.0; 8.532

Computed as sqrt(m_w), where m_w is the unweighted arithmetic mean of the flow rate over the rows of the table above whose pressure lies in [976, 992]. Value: 3.29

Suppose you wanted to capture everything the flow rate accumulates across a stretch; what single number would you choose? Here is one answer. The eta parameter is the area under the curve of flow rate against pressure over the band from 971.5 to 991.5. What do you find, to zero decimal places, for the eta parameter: 216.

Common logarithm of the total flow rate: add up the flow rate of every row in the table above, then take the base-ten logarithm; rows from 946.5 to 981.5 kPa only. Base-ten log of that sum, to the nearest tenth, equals 1.9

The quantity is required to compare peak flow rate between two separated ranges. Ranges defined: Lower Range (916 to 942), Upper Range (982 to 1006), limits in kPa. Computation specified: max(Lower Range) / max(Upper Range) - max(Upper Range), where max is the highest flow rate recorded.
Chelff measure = -9.8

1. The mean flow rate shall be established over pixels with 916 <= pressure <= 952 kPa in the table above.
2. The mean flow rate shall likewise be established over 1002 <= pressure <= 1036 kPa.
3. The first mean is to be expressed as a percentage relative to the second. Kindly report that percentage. 105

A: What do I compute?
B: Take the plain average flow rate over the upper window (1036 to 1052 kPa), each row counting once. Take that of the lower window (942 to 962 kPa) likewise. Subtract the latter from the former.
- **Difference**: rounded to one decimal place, -1.4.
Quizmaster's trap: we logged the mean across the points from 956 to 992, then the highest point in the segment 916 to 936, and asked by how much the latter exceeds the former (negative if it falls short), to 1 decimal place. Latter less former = 1.1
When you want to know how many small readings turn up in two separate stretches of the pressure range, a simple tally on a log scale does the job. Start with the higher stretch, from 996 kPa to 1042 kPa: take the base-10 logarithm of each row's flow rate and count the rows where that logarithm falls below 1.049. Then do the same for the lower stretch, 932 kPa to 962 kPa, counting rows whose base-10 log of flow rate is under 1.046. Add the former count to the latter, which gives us 6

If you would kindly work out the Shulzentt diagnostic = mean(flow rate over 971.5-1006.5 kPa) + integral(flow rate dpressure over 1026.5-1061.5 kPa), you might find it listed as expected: 372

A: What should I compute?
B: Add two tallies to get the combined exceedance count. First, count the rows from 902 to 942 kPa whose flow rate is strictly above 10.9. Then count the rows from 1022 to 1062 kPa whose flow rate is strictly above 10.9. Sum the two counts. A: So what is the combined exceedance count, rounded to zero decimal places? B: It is 11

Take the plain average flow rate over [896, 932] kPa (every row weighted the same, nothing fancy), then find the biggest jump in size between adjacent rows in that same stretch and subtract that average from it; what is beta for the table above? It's -9.3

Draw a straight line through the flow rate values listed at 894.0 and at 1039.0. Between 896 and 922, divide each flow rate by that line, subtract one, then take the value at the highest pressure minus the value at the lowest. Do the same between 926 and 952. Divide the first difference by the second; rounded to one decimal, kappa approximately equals -1.7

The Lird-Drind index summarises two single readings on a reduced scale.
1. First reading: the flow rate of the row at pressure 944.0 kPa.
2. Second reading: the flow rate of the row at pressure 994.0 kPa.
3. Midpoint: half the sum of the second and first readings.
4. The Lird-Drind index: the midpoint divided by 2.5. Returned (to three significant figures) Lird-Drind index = 4.54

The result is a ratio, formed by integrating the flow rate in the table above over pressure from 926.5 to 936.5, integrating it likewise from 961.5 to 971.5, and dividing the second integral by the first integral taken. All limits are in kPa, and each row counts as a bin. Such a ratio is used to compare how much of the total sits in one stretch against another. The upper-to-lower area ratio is 0.96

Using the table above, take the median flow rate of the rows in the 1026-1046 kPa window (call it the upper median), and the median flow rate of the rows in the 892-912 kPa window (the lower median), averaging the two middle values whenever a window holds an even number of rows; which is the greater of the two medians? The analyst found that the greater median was 11.2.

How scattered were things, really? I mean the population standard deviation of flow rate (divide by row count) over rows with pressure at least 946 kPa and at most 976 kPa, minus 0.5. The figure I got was -0.22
